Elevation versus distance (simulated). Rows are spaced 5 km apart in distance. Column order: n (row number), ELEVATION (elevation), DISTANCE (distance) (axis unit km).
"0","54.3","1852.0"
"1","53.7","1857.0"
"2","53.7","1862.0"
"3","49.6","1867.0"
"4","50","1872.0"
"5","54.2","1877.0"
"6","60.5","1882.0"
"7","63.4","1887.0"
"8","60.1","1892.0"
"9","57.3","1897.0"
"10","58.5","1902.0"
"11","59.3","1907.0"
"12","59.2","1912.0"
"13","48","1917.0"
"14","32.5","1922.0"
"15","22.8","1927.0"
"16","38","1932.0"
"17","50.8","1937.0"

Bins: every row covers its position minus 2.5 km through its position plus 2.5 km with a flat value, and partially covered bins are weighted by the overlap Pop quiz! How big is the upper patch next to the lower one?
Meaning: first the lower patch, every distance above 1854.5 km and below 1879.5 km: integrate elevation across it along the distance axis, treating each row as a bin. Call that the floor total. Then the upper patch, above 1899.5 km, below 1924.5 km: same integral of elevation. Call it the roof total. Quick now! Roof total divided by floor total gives 0.99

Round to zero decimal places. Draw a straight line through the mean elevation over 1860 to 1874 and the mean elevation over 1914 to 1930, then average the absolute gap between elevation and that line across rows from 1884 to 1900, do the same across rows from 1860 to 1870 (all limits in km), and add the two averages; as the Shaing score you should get 18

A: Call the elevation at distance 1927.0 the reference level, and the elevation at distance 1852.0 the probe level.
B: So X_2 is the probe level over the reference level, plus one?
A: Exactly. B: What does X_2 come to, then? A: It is 3.4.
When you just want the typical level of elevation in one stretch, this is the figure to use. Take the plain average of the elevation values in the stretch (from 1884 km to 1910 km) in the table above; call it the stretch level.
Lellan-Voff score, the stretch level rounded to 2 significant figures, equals 60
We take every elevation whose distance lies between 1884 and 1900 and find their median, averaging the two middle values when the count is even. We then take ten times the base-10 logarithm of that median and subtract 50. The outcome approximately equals -32.2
